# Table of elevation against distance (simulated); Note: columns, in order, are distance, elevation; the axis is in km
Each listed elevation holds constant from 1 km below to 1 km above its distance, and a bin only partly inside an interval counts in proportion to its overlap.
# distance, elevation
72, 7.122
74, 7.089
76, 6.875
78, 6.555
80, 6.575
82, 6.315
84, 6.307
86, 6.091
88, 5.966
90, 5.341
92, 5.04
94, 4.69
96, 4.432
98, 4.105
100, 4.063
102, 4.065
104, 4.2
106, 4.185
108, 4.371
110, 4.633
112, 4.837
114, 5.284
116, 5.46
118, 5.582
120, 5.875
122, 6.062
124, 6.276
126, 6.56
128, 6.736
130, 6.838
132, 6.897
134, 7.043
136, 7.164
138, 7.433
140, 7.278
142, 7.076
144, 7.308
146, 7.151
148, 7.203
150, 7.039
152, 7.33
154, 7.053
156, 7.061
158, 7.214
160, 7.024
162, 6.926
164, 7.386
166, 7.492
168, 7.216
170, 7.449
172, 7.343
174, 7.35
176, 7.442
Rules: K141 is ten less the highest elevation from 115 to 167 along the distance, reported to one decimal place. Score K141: 2.5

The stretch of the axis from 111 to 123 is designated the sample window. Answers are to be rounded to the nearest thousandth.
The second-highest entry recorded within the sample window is 5.875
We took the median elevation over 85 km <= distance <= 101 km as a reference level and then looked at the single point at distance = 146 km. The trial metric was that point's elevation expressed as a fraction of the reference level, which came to 1.47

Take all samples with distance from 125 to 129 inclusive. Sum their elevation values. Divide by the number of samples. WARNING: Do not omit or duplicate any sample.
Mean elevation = 6.6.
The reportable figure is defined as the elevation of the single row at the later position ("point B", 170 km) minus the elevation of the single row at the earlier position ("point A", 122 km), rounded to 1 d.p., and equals 1.4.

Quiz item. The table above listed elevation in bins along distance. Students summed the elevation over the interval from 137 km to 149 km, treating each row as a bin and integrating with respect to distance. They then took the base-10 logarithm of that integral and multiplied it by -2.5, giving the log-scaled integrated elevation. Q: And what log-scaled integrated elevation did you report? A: -4.85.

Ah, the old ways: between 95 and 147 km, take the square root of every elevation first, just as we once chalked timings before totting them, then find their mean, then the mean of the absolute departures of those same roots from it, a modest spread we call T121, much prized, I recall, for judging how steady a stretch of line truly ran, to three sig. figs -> 0.234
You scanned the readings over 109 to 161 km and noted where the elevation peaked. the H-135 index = 138 km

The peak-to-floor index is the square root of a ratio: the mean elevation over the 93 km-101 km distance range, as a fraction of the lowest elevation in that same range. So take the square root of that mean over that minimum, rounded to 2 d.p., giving 1.03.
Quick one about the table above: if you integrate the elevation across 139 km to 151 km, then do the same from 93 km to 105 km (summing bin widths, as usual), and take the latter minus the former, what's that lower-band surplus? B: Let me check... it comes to -35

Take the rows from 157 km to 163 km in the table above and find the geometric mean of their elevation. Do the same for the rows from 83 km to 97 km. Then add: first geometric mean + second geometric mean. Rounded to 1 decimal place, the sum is 12.4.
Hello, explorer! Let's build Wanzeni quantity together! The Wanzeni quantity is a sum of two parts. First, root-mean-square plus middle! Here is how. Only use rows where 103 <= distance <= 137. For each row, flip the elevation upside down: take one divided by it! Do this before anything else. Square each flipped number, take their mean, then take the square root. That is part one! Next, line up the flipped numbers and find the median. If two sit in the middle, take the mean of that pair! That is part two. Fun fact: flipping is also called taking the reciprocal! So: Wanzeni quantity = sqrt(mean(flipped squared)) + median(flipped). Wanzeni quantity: 0.35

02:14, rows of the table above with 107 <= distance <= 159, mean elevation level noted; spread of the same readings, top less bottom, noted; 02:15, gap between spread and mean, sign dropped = 3.4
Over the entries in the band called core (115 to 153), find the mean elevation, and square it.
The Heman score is 46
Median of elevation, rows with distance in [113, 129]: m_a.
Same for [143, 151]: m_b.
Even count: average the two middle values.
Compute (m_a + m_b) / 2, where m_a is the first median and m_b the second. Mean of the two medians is 6.57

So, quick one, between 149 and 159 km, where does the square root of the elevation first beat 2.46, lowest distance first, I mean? 150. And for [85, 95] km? 86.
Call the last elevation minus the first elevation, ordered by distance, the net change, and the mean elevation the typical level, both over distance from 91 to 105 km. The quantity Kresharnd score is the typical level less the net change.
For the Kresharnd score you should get 5.2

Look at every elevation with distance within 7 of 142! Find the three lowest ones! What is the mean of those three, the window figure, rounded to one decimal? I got 7.1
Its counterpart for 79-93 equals 5.4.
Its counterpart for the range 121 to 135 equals 6.3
